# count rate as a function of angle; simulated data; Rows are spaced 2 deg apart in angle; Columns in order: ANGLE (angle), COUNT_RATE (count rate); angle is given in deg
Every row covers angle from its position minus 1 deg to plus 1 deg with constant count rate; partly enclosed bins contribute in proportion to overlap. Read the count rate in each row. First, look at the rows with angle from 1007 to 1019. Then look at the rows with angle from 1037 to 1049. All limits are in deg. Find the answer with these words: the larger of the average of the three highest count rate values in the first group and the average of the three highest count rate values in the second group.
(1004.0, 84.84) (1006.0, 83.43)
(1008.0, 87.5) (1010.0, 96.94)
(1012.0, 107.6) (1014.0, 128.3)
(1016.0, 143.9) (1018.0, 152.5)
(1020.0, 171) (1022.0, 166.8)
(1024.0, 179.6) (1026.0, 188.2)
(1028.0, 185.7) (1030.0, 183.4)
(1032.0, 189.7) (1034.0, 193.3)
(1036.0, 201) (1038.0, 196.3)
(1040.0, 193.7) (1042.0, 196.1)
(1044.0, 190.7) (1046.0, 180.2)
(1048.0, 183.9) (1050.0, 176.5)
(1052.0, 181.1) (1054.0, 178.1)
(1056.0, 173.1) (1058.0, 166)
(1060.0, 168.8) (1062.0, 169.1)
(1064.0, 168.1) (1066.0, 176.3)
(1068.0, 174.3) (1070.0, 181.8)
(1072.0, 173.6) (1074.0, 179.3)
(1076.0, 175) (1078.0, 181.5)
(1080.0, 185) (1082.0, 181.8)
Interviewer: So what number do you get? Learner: 195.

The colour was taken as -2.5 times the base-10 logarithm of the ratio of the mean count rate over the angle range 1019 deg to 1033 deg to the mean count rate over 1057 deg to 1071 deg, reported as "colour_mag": -0.1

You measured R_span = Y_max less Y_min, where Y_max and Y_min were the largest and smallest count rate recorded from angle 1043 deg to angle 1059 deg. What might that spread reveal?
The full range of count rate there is 25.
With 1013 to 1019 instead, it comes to 24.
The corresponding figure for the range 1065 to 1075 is 8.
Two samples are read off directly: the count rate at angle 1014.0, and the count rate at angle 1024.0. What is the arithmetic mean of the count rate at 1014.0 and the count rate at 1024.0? 154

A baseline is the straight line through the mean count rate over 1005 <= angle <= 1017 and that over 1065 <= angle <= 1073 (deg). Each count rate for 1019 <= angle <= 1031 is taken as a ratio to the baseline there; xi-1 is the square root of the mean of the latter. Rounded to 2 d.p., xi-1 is 1.20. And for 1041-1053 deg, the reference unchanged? 1.11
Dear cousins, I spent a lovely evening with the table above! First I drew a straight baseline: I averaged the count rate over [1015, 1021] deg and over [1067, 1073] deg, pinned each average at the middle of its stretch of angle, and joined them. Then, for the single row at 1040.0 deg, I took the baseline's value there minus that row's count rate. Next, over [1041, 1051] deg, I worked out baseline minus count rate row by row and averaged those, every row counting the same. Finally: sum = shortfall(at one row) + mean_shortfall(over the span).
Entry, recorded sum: -48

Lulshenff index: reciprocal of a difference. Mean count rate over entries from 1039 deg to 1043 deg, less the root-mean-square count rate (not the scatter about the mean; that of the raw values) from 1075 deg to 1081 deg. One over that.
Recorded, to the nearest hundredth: 0.07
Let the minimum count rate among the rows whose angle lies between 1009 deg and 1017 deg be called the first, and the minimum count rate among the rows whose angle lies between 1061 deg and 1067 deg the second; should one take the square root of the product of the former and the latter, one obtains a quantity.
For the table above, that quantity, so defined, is 128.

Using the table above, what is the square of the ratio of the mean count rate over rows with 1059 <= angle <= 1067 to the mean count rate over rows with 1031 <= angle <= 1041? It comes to 0.77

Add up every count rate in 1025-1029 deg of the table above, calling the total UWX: 374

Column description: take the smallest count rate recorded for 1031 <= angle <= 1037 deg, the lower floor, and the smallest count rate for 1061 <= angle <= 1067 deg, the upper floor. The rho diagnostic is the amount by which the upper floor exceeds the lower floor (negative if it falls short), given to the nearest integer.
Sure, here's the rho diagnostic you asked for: -22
